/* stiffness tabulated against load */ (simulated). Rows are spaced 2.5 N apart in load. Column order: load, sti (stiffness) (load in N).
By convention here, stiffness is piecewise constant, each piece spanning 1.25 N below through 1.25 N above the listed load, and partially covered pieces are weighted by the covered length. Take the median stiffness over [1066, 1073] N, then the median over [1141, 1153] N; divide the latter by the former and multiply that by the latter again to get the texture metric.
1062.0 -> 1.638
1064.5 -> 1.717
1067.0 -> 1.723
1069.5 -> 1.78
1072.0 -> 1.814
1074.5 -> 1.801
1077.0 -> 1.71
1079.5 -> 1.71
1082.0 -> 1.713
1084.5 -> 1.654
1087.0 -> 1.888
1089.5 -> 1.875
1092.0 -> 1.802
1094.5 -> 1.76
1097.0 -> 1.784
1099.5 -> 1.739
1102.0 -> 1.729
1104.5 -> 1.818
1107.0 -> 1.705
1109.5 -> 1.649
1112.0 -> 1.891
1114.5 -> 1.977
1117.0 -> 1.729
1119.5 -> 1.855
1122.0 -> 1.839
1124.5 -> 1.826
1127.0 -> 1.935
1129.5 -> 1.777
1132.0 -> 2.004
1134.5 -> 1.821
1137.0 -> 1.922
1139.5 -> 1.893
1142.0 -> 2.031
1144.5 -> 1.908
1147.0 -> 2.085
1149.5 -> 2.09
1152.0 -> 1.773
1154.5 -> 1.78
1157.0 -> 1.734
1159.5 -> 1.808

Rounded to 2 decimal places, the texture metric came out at 2.32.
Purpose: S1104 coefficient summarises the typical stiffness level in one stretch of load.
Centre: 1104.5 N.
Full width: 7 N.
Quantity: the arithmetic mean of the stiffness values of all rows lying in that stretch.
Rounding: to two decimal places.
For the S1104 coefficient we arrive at 1.75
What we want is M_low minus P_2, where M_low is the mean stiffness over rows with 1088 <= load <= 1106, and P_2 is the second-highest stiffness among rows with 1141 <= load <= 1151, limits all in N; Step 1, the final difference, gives -0.30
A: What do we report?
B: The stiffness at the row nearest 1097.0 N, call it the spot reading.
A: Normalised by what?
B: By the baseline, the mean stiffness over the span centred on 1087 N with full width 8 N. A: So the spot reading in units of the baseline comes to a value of 0.99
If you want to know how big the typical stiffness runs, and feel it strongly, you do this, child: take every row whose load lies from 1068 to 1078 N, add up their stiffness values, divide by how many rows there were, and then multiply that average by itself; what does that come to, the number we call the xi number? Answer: 3.16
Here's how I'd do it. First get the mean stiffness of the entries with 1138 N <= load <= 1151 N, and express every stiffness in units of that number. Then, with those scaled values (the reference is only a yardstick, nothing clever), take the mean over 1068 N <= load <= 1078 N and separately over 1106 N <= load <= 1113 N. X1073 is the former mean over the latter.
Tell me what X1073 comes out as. 1.02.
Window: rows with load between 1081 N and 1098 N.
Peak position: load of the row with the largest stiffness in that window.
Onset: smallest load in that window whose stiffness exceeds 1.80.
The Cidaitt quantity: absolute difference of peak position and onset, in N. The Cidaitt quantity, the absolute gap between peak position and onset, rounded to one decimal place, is 0.0 N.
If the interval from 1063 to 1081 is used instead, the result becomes 0.0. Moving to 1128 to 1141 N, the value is 0.0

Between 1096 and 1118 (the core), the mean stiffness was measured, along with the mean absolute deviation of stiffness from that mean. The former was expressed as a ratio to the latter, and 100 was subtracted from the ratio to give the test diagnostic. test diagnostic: -77.1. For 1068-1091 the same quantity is -73.4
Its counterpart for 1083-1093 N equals -76.5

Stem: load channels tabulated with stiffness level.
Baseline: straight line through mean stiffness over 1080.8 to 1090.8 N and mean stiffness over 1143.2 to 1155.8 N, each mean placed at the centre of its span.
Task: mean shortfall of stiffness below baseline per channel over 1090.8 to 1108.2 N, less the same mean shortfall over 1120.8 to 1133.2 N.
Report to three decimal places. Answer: 0.051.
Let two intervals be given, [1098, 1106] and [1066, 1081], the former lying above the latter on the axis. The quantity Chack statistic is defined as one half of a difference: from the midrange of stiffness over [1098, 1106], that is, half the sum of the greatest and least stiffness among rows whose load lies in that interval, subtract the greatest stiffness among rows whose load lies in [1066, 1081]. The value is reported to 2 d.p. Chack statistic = -0.02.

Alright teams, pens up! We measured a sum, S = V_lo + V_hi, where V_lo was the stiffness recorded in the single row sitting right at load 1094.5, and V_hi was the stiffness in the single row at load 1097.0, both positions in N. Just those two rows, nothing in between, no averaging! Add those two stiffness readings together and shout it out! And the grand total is 3.54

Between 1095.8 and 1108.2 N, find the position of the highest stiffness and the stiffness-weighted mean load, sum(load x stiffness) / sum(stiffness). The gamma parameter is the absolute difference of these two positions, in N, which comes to 2.5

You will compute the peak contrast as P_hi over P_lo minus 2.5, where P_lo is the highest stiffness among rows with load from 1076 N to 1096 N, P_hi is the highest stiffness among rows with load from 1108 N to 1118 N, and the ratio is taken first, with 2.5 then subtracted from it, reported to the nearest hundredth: -1.45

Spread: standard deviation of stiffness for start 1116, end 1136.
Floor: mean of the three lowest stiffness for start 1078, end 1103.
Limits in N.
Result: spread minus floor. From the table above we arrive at -1.61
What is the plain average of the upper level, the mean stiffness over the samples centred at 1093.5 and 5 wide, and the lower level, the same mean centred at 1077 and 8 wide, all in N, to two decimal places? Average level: 1.76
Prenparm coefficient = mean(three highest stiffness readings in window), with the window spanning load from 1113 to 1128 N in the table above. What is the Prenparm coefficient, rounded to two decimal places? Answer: 1.92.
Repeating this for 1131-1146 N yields 1.99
